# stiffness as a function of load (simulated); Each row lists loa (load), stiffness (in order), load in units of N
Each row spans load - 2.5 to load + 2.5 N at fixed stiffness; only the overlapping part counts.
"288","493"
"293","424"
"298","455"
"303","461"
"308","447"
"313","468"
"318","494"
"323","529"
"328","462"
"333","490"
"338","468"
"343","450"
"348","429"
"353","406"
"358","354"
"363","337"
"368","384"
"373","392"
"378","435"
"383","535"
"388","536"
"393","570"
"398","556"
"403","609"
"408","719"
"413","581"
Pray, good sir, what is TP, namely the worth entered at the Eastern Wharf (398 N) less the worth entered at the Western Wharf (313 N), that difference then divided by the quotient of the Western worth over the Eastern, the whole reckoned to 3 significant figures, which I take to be 105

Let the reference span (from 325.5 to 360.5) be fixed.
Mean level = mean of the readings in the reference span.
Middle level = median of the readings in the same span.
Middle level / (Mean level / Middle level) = 463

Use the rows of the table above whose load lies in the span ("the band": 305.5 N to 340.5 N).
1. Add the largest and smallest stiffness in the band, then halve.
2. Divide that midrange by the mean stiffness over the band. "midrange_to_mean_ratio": 1.02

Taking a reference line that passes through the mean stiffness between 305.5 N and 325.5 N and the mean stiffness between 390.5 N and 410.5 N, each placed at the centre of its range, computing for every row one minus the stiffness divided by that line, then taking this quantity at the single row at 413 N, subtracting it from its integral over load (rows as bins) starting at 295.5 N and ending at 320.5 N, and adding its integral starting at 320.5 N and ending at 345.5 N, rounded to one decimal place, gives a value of 1.8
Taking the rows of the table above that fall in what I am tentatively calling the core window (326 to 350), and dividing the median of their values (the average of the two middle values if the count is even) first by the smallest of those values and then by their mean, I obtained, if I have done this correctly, 0.0023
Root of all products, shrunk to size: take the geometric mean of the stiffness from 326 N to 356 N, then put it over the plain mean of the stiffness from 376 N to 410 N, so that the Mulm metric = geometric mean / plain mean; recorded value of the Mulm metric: 0.80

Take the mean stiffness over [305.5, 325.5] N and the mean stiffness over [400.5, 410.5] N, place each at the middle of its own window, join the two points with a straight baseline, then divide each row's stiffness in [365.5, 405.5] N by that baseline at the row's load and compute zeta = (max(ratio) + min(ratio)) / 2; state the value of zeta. 0.79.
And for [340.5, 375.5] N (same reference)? 0.71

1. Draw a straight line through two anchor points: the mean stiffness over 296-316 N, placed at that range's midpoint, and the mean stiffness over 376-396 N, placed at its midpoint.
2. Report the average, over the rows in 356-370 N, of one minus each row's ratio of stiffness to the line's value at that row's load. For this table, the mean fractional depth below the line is 0.29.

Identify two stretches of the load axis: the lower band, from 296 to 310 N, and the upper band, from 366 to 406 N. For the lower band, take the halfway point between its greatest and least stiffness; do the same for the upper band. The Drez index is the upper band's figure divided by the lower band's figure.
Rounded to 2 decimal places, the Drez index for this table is 1.09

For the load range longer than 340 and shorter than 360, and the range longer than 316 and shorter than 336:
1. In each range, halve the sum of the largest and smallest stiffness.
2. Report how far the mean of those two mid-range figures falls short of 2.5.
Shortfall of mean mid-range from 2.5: -446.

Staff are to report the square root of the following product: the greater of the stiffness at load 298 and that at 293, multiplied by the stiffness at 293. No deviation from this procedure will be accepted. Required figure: 439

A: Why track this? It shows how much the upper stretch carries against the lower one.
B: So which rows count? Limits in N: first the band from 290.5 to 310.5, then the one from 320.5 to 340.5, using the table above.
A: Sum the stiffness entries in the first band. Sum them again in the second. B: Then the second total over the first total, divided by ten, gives 0.109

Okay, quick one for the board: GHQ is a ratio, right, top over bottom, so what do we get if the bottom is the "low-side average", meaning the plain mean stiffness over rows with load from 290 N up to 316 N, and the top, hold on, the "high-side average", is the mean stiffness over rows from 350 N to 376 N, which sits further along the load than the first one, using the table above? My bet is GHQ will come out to 0.83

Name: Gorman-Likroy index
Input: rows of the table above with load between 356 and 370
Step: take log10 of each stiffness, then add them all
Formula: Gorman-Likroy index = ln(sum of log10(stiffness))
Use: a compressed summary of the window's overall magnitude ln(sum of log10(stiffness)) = 2.04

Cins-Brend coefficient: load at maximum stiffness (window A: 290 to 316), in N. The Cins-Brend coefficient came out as 313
